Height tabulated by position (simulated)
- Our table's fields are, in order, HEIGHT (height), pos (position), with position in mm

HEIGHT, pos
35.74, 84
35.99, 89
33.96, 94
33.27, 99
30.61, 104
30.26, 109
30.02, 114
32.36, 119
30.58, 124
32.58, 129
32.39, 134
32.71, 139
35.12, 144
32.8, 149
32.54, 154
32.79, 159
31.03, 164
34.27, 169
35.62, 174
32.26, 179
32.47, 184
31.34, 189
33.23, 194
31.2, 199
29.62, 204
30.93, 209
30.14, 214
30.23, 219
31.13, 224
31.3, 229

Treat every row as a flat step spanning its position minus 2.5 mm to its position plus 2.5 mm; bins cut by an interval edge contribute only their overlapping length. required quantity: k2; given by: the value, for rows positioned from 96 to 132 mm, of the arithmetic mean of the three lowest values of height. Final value 30.3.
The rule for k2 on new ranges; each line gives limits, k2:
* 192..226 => 30.0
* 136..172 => 32.1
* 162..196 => 31.5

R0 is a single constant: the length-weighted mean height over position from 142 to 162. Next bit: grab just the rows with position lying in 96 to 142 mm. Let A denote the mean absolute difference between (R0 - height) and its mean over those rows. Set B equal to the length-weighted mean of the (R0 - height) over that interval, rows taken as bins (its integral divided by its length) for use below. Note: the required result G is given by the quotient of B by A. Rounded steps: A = 1.13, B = 1.51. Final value 1.3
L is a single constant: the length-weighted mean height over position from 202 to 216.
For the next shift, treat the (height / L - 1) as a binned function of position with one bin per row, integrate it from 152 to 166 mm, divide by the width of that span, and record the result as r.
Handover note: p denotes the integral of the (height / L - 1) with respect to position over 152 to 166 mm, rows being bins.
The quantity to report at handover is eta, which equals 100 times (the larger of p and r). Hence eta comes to 87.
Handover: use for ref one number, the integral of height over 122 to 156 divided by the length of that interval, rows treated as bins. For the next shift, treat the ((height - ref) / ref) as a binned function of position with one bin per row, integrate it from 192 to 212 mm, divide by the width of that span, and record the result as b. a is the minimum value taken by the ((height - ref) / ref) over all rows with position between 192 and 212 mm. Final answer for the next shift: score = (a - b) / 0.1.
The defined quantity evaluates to -0.5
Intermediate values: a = -0.094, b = -0.047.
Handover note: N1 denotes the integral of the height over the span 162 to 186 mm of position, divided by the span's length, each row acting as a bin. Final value 33.2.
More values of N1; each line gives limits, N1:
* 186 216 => 31.1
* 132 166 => 32.8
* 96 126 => 31.2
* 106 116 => 30.2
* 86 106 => 33.6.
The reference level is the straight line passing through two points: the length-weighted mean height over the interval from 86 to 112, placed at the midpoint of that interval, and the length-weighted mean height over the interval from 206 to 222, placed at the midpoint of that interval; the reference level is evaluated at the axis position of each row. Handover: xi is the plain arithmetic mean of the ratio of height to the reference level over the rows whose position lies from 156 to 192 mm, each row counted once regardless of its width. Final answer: 1.05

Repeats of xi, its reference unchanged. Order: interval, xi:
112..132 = 0.97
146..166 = 1.02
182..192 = 1.03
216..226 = 1.01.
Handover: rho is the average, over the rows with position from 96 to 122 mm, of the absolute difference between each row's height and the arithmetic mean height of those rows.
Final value 1.2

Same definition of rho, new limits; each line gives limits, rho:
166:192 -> 1.4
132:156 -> 0.8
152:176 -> 1.4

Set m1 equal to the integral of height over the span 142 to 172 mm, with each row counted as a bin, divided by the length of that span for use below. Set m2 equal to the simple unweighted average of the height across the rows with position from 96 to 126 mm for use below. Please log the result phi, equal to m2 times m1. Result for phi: 1032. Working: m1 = 33.1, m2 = 31.2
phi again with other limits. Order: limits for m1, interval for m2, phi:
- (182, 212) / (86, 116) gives 1017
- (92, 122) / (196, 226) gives 968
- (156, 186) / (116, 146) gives 1079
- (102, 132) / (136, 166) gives 1021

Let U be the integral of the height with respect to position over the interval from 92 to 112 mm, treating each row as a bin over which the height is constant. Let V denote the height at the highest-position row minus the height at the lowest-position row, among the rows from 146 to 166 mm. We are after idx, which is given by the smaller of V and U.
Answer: -2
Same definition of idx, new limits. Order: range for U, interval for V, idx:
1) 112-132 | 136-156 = 0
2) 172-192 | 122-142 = 2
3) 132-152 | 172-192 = -4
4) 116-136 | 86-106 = -5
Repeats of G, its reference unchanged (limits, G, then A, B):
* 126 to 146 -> 0.1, 0.96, 0.12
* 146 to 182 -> 0.1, 1.09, 0.15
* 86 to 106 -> -0.2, 1.52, -0.38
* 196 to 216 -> 4.5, 0.59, 2.66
